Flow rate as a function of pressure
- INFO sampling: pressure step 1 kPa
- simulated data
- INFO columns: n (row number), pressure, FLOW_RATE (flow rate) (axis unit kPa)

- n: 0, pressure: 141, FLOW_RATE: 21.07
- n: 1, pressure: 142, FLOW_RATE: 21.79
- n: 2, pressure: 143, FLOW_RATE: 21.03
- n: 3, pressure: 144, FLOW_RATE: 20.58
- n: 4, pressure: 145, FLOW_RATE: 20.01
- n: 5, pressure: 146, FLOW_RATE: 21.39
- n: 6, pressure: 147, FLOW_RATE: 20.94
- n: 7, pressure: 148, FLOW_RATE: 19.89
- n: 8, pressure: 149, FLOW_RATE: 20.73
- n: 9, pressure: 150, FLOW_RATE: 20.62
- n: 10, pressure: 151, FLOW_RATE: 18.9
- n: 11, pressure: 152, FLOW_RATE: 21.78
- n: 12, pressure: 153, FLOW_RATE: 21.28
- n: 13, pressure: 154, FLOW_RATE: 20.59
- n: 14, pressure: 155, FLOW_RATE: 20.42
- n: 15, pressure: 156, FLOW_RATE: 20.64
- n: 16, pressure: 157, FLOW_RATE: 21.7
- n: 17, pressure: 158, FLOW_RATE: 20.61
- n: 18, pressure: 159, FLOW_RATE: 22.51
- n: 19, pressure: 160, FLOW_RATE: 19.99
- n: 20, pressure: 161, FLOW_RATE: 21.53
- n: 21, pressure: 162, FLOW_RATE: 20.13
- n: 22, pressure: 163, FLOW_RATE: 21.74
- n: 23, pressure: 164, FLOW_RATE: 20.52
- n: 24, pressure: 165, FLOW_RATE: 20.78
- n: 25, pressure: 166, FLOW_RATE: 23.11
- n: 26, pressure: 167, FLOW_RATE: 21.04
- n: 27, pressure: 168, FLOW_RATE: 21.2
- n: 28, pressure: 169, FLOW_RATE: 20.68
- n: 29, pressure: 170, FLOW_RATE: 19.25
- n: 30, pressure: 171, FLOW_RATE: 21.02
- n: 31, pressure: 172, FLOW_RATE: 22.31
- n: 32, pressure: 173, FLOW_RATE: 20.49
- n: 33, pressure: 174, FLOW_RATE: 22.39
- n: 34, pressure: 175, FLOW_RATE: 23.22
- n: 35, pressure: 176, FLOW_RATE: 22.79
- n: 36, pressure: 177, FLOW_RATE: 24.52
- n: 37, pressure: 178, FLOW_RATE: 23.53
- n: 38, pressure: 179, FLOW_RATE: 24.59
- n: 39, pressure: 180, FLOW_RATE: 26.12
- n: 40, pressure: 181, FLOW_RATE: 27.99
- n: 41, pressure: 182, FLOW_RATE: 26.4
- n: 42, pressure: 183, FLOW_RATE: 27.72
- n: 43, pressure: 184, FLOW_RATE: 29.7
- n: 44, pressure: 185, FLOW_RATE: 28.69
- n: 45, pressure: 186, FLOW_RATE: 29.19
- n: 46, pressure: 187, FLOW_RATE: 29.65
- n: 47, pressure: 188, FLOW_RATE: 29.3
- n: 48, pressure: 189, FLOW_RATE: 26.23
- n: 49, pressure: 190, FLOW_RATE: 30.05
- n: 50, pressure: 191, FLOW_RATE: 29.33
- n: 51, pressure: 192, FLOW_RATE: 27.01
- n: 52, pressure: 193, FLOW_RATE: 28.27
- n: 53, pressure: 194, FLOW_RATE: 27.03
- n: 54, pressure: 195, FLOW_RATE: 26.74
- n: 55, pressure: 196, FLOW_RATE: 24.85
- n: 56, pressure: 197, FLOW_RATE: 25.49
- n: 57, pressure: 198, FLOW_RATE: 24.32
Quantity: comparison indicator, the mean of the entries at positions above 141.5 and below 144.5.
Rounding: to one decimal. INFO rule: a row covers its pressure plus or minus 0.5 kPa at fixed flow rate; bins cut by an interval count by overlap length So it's 21.1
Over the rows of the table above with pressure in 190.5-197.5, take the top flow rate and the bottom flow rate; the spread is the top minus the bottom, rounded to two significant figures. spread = 4.5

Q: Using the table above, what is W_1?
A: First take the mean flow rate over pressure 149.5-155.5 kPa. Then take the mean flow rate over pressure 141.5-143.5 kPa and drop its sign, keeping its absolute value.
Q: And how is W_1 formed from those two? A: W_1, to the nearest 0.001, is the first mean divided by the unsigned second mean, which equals 0.962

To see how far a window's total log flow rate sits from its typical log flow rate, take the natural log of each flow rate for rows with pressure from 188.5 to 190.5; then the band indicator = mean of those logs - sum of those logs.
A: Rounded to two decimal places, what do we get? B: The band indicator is -3.33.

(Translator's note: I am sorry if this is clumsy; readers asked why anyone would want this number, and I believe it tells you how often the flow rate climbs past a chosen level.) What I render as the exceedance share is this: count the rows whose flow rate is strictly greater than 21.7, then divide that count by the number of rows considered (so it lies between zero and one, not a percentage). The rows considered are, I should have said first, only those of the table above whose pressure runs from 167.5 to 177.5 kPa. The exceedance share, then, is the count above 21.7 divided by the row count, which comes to 0.50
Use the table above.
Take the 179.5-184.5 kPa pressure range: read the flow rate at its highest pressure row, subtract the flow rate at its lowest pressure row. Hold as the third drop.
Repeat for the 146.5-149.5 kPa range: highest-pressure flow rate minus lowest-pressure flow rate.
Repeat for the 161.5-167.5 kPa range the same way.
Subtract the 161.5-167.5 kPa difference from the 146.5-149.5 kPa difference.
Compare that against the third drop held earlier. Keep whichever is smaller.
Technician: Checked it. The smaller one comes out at -1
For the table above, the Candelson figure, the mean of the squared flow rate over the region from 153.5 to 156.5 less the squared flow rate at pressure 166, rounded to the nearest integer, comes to -112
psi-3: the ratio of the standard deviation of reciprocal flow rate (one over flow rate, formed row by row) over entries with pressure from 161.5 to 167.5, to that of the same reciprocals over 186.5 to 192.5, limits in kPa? 1.15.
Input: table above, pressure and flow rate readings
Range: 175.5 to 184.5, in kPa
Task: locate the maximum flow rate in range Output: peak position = 184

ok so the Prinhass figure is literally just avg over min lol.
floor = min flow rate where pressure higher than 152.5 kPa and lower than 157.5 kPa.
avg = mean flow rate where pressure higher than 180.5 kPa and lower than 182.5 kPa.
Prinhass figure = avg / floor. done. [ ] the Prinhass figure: 1.33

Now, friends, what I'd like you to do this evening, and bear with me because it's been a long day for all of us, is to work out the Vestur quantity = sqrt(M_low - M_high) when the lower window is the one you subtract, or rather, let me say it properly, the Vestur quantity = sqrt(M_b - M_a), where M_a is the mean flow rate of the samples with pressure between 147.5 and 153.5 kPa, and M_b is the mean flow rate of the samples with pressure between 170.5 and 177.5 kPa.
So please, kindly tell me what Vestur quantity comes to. 1.36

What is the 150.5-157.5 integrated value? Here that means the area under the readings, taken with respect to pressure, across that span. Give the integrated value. 145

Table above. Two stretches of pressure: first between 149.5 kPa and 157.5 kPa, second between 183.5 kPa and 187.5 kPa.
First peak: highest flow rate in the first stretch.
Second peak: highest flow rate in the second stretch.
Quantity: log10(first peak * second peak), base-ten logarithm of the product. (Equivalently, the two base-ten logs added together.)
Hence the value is 2.81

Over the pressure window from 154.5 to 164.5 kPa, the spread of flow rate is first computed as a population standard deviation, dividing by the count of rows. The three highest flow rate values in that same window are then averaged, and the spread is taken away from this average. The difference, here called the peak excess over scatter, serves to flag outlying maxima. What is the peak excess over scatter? 21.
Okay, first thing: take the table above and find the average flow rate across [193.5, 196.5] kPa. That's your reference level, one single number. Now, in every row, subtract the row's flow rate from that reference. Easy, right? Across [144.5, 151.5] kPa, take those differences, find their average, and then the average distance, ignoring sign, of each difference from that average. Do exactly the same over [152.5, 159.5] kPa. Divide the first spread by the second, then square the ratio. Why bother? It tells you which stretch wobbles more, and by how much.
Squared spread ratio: 1.1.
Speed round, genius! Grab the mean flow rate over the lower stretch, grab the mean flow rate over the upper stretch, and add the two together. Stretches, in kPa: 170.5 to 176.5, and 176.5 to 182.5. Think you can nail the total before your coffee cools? 47.6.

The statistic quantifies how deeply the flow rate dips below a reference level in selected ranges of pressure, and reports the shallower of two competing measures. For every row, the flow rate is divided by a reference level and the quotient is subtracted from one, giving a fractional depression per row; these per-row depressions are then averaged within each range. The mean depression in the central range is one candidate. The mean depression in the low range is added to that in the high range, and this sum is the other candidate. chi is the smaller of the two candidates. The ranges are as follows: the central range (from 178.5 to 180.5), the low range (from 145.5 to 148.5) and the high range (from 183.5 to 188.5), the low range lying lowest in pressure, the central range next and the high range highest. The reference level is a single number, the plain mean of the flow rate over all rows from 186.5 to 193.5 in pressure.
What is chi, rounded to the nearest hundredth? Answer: 0.11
